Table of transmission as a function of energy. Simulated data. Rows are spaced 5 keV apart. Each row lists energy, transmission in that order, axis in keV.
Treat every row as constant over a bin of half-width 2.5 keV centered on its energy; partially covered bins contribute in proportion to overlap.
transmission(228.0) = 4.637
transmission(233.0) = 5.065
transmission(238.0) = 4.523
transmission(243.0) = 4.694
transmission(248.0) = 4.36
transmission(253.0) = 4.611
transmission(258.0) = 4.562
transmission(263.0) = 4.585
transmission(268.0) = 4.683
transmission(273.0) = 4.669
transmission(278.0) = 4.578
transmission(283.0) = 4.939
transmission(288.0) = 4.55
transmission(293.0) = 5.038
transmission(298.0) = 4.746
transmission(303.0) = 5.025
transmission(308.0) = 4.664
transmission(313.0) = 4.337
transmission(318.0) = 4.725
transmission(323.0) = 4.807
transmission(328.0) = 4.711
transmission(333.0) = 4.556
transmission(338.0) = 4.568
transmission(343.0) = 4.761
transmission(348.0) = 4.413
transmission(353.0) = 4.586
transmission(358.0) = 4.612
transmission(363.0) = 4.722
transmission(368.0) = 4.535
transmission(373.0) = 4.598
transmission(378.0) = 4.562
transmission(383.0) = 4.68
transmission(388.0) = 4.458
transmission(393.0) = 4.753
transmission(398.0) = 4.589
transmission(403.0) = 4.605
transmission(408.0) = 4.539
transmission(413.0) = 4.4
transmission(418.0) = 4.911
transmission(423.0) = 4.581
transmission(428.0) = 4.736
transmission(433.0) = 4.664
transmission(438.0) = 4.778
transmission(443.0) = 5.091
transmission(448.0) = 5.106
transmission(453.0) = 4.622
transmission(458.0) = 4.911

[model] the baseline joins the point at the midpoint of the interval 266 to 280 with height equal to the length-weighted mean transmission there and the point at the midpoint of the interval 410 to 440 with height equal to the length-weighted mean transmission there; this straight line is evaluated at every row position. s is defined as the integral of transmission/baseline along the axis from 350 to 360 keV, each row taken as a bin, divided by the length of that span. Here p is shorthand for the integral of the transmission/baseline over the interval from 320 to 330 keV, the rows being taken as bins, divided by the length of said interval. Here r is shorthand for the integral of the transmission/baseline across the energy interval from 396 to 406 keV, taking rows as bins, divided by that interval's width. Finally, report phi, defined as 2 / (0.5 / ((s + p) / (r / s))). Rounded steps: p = 1.02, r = 0.98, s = 0.98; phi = 8.04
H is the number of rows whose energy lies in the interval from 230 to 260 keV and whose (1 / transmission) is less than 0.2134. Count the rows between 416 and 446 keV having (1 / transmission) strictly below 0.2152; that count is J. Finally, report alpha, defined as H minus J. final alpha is -3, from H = 2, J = 5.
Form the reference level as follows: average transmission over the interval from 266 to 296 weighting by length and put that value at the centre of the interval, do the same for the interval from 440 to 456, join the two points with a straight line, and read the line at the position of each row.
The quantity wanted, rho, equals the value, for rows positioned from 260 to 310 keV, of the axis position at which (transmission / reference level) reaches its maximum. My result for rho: 293.0 keV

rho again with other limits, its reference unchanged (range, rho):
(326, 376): 343.0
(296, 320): 303.0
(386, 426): 418.0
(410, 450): 448.0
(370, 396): 393.0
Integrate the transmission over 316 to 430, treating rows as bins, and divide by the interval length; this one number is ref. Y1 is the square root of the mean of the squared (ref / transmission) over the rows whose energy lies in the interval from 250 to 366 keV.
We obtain 0.992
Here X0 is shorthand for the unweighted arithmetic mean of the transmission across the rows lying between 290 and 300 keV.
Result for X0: 4.89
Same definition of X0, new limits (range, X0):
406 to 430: 4.63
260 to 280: 4.63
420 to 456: 4.80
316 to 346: 4.69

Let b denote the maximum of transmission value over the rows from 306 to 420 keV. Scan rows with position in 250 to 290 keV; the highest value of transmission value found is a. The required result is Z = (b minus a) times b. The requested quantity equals -0.1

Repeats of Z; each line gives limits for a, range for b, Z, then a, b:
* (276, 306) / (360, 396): -1.4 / 5.038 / 4.753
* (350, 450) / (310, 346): -1.4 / 5.106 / 4.807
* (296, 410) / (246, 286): -0.4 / 5.025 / 4.939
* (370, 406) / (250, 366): 1.4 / 4.753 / 5.038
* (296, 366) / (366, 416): -1.3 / 5.025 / 4.753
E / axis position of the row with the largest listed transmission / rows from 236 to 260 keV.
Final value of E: 243.0 keV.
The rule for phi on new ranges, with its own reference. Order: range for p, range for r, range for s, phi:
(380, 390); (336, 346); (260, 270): 7.88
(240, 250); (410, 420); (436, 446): 8.69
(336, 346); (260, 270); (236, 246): 7.93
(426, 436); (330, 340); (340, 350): 8.01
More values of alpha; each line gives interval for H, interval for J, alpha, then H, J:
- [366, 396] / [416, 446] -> -4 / 1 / 5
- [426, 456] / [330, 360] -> 3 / 4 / 1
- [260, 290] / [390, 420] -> -1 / 1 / 2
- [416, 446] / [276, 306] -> 0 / 4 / 4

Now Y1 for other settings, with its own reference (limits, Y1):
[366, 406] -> 1.007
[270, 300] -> 0.975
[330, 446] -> 0.999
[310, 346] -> 0.999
